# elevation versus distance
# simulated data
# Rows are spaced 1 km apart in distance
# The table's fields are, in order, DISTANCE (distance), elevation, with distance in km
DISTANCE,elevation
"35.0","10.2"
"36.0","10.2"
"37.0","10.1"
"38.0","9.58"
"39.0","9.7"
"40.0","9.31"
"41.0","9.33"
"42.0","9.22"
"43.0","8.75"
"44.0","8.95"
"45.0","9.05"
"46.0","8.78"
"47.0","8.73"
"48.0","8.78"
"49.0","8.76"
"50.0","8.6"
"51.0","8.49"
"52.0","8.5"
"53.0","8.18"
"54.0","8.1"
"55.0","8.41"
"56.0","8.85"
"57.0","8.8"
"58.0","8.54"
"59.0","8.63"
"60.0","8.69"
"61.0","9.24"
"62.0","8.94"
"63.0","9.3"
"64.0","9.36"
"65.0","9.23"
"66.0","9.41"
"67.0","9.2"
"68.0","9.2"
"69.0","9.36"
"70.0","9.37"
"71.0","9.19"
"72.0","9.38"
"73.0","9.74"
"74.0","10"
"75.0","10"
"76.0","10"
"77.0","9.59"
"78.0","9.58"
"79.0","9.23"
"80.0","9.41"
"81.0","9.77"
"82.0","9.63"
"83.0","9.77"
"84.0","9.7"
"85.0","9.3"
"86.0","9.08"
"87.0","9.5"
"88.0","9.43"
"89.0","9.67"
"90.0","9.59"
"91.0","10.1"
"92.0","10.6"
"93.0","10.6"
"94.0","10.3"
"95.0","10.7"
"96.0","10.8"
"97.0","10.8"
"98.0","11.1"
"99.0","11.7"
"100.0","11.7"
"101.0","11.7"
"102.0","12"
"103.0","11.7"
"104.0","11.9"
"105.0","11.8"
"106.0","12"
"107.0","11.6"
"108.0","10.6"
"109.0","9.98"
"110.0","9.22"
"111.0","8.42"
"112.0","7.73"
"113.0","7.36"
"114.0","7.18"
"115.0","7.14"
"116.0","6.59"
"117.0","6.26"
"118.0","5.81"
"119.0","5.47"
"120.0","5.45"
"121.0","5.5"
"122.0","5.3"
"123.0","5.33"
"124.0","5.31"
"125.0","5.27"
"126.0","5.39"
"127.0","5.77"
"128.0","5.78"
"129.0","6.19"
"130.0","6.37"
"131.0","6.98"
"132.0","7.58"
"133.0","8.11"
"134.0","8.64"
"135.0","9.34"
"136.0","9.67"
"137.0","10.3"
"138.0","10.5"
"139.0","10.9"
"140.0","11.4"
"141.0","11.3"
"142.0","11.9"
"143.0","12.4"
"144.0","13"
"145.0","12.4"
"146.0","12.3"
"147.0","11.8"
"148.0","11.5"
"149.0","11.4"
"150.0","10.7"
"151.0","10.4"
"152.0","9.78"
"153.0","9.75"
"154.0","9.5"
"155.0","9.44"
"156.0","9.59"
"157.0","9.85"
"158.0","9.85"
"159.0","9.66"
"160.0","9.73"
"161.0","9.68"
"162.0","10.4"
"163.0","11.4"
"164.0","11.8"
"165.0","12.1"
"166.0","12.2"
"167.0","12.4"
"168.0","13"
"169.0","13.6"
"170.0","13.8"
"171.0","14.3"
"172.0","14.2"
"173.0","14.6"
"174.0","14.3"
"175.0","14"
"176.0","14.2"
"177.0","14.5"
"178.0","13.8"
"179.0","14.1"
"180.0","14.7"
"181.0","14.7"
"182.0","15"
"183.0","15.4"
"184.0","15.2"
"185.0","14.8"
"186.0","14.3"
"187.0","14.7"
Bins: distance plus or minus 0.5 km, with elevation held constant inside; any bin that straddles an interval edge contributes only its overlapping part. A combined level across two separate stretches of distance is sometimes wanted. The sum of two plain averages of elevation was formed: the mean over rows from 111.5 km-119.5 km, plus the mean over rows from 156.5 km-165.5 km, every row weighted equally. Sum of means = 17.2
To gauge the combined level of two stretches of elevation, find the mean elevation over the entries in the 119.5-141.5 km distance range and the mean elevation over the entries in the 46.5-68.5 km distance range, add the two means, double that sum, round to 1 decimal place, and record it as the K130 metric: 32.8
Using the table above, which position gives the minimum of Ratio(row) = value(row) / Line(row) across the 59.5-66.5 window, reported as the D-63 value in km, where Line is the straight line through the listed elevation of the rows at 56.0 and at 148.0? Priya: 60.0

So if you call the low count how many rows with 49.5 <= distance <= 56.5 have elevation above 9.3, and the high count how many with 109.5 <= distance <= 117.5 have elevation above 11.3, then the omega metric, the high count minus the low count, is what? 0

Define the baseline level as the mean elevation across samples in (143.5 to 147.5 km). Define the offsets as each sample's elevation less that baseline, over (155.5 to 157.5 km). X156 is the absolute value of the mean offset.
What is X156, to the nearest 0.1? 2.7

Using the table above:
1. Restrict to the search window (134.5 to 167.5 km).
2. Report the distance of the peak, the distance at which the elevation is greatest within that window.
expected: 144.0 km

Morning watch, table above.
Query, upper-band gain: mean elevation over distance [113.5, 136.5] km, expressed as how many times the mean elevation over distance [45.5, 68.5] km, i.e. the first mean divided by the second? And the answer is 0.74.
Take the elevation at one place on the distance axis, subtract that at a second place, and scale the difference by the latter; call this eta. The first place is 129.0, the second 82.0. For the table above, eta -0.4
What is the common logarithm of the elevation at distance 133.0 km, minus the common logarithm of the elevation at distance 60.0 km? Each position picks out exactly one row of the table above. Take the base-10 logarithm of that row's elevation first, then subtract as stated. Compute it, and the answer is -0.03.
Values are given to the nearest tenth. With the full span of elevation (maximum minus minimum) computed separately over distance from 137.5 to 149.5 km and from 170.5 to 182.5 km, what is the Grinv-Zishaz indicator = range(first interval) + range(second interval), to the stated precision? 3.7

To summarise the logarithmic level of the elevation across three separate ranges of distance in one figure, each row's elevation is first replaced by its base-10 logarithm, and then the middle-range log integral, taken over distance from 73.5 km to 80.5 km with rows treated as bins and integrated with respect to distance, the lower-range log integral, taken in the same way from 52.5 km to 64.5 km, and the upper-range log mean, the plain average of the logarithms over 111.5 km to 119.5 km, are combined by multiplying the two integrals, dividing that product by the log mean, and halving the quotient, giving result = 47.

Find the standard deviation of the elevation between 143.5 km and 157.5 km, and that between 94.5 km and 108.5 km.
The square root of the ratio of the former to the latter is 1.5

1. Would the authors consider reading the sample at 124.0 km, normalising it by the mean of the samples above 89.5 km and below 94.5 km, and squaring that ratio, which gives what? 0.27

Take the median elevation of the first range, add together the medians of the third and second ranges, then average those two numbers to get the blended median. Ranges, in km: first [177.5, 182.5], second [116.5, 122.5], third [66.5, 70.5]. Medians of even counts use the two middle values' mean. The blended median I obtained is 14.7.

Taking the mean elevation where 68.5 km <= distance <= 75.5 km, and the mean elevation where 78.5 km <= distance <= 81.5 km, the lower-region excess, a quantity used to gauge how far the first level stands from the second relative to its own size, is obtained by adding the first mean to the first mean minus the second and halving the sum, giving 4.8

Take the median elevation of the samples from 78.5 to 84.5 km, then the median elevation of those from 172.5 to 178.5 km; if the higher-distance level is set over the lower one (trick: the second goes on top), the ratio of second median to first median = 1.47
